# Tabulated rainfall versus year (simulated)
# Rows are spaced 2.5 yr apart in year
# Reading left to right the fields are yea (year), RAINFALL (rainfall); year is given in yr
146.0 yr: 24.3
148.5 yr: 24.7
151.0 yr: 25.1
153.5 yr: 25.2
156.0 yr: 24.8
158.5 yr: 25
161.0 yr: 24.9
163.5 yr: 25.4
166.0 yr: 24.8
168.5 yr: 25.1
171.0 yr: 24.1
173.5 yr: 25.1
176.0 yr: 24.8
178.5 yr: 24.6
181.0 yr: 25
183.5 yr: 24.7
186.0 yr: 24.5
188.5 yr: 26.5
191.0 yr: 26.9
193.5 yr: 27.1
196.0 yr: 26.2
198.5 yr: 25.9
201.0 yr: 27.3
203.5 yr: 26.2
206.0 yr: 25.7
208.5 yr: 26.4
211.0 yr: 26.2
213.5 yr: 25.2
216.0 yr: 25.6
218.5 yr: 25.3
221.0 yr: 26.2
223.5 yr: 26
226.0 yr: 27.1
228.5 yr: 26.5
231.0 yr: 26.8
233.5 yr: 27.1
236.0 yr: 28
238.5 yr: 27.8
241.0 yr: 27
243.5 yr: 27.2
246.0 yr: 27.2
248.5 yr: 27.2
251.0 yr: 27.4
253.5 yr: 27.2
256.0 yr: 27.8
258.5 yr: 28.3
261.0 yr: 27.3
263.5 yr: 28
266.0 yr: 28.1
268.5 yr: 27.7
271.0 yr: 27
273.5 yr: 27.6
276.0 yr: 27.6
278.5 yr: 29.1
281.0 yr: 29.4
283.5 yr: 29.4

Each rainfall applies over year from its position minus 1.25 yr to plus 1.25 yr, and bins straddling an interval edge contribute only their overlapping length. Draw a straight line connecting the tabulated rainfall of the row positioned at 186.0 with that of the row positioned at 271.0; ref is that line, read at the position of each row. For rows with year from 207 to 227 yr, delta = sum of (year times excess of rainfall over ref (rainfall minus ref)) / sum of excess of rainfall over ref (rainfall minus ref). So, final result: 217.4 yr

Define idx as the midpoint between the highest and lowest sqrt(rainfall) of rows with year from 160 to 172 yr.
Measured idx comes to 4.97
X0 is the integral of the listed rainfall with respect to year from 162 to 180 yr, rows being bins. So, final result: 447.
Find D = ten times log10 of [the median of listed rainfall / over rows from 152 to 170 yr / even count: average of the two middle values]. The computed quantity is 14.0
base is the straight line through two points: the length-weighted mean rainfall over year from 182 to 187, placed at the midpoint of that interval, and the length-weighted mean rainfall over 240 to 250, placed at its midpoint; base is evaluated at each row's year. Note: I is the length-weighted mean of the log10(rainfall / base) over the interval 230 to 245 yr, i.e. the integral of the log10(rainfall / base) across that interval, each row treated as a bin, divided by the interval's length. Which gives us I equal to 0.0076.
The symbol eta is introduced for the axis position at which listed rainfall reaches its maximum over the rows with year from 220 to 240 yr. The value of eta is 236.0 yr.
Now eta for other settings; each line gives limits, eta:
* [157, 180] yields 163.5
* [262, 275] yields 266.0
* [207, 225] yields 208.5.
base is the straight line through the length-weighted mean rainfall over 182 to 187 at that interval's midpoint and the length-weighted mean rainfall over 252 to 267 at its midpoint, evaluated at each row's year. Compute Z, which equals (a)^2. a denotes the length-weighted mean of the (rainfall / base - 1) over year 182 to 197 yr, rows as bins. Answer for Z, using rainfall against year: 0.0020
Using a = 0.045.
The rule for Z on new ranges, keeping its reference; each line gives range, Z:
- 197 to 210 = 0.0012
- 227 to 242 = 0.0003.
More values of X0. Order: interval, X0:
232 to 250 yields 492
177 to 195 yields 461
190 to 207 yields 450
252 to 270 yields 500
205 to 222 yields 439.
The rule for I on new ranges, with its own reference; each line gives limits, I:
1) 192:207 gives 0.0195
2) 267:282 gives -0.0056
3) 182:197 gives 0.0190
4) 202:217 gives 0.0040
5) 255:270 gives -0.0006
